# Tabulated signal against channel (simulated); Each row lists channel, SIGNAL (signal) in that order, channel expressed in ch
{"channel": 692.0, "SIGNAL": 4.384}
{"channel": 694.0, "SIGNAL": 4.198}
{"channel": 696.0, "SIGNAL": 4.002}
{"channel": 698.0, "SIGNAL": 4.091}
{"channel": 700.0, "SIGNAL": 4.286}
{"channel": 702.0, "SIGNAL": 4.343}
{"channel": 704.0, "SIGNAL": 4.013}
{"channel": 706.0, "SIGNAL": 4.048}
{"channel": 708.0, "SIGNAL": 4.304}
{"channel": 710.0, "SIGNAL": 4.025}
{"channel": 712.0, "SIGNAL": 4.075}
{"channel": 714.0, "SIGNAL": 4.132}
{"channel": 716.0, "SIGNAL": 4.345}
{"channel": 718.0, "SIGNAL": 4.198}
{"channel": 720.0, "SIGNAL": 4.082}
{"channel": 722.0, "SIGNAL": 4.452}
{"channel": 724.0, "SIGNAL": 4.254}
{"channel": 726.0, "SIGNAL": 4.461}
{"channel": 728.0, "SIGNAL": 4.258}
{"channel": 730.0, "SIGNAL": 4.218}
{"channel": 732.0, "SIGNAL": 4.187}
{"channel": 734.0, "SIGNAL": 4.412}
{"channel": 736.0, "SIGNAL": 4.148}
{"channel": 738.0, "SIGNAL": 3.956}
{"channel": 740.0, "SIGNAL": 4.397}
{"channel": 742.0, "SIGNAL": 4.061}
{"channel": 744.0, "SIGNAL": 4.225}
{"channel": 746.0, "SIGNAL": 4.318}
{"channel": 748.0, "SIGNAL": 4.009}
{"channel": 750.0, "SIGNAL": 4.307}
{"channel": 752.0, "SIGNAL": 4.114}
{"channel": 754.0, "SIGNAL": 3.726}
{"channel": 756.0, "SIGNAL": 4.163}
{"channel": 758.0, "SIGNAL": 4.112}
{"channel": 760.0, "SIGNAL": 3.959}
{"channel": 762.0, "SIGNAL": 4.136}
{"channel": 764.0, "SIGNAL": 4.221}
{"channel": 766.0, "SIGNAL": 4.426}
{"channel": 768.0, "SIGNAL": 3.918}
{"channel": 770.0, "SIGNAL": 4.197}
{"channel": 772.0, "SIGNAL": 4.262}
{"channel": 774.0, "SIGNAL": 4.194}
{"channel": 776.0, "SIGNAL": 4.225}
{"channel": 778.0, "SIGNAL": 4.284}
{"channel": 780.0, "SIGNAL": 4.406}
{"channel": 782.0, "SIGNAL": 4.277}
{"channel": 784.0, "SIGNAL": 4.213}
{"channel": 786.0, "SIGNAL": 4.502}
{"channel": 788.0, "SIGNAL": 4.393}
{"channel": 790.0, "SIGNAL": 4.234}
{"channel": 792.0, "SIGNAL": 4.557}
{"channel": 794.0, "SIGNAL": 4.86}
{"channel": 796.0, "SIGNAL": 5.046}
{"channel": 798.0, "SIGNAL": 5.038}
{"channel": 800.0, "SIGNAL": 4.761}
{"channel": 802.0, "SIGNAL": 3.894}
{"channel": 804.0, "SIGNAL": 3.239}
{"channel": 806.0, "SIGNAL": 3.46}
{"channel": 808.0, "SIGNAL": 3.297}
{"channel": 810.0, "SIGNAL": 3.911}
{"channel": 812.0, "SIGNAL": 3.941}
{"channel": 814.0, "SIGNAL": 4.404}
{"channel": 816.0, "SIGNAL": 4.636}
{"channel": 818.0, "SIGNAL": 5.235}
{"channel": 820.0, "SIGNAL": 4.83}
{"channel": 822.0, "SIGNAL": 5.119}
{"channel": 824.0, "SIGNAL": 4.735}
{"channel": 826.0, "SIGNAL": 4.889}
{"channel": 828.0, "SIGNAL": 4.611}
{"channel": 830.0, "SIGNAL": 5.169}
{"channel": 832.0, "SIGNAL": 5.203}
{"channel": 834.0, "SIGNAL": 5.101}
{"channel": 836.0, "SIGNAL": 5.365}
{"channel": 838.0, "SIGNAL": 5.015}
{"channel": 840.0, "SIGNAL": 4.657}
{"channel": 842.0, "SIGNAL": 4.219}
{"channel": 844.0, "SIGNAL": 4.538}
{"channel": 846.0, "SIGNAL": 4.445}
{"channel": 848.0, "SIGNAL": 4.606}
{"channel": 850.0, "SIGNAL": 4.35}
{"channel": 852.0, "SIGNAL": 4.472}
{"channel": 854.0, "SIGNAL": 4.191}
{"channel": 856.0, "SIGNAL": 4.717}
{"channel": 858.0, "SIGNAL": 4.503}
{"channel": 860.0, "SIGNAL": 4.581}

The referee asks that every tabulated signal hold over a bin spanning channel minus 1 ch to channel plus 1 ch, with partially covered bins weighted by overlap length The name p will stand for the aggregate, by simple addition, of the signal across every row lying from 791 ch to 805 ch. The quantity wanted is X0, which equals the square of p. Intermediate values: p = 31.4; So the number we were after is 986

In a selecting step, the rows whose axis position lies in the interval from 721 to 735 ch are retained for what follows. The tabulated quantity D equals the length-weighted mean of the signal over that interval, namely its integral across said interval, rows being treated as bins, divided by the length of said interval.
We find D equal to 4.32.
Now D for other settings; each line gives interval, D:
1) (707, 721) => 4.17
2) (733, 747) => 4.22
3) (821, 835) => 4.98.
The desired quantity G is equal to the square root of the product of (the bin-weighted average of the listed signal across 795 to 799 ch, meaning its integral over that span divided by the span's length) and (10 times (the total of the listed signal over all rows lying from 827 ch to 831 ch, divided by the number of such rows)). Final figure 15.7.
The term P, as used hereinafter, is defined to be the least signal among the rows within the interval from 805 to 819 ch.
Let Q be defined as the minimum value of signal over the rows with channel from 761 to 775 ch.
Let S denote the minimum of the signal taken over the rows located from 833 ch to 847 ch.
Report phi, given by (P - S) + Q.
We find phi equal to 3.0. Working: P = 3.297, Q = 3.918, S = 4.219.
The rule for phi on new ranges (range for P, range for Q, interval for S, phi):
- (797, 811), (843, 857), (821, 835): 2.8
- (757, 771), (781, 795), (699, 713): 4.1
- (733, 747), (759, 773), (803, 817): 4.6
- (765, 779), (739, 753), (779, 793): 3.7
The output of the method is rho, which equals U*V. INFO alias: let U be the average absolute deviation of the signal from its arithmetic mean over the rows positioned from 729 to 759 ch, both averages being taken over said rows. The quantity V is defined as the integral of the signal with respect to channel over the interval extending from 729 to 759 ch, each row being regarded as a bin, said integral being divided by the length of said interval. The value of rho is 0.54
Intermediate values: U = 0.13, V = 4.16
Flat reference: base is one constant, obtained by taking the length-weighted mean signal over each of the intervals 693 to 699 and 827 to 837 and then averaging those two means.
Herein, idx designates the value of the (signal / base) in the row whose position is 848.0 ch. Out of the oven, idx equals 1.00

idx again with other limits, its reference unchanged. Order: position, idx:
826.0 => 1.06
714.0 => 0.90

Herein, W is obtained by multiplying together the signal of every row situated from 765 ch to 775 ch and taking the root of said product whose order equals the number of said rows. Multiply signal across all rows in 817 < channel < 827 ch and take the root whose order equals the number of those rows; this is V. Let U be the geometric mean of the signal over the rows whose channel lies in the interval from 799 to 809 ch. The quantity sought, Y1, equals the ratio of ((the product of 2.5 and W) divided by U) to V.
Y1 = 0.57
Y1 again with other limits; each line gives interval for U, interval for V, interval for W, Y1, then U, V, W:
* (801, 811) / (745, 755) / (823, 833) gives 0.85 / 3.55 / 4.1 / 4.92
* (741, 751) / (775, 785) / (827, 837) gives 0.71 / 4.18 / 4.3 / 5.08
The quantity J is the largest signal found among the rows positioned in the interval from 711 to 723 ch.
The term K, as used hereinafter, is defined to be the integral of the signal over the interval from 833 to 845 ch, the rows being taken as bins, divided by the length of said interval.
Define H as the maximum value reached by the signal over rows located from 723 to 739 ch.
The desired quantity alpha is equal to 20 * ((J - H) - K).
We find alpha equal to -96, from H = 4.461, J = 4.452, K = 4.82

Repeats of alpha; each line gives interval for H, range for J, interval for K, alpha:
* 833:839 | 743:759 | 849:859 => -110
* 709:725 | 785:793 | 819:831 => -96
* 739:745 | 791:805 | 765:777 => -71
